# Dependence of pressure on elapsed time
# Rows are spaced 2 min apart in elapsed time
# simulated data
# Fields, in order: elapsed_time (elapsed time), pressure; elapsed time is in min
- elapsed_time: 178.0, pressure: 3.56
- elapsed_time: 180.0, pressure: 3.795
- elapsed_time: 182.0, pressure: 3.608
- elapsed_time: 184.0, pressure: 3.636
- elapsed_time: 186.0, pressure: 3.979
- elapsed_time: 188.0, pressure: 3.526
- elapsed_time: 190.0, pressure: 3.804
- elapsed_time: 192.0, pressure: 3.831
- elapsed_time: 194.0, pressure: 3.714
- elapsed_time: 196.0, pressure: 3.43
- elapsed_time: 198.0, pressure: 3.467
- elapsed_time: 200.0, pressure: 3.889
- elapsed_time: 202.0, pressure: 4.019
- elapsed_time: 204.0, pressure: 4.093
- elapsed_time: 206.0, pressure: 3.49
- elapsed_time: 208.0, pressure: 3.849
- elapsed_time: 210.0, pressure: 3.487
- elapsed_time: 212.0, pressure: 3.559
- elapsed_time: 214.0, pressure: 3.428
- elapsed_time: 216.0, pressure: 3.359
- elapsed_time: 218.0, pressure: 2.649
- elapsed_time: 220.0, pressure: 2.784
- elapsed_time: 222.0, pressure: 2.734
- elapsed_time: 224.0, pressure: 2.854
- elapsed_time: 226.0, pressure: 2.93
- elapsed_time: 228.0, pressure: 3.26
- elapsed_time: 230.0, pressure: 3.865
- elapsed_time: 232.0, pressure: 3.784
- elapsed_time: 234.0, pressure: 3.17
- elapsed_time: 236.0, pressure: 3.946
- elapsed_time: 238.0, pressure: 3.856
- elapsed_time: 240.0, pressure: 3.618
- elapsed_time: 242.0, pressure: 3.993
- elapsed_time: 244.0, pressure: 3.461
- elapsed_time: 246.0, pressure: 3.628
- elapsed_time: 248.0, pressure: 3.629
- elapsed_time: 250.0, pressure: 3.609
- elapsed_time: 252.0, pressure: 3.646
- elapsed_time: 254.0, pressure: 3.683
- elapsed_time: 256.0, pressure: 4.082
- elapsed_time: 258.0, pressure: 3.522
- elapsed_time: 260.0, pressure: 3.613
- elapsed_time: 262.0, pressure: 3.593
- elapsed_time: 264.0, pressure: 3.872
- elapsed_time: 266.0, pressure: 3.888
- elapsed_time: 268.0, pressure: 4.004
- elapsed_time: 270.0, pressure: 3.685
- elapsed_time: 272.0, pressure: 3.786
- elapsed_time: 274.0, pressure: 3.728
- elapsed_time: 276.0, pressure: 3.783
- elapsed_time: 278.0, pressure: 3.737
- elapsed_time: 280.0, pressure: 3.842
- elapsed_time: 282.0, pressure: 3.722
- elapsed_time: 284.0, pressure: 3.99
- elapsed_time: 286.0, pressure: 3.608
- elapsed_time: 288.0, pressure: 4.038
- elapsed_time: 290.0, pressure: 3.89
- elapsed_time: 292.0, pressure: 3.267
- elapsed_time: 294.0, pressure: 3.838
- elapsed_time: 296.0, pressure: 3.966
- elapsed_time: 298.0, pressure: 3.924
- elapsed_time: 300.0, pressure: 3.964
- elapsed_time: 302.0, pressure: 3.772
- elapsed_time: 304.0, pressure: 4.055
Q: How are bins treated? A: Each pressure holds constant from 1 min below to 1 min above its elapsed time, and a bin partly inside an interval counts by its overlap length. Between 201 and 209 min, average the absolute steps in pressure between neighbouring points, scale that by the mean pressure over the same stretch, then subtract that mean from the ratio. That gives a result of -3.773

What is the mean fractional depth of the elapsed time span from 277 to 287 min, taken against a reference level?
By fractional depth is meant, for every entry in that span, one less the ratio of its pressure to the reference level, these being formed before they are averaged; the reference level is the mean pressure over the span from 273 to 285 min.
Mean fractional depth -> 0.005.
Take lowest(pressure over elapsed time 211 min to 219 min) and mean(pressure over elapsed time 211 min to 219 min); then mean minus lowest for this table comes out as 0.60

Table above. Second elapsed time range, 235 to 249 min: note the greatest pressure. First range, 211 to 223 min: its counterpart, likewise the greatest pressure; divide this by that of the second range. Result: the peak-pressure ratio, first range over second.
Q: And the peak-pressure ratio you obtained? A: 0.89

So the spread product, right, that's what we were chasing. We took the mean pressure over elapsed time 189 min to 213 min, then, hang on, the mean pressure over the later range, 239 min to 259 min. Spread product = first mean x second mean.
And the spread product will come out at 13.7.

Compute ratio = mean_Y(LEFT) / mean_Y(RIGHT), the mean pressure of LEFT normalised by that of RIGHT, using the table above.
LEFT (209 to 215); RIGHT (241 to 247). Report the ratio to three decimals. 0.945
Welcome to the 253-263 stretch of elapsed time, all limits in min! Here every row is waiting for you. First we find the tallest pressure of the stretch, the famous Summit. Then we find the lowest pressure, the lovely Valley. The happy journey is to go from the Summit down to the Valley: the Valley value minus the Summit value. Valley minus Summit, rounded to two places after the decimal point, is -0.56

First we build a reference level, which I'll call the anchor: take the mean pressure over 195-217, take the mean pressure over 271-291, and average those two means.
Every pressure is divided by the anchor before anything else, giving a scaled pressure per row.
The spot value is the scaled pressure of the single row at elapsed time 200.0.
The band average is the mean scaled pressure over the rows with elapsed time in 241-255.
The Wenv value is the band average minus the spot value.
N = -0.060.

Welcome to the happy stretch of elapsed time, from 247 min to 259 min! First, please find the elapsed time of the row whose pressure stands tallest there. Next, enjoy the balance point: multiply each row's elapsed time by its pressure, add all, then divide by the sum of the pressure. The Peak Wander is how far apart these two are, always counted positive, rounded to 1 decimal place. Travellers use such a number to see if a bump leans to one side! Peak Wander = 3.0 min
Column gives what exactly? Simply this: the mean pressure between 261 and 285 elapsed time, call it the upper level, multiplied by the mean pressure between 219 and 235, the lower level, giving 12.1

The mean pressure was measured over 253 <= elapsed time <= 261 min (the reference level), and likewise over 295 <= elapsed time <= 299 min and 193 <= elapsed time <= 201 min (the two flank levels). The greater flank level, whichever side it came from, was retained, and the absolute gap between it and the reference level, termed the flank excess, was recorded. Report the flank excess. 0.22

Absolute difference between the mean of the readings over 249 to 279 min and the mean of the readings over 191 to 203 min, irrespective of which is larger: 0.024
